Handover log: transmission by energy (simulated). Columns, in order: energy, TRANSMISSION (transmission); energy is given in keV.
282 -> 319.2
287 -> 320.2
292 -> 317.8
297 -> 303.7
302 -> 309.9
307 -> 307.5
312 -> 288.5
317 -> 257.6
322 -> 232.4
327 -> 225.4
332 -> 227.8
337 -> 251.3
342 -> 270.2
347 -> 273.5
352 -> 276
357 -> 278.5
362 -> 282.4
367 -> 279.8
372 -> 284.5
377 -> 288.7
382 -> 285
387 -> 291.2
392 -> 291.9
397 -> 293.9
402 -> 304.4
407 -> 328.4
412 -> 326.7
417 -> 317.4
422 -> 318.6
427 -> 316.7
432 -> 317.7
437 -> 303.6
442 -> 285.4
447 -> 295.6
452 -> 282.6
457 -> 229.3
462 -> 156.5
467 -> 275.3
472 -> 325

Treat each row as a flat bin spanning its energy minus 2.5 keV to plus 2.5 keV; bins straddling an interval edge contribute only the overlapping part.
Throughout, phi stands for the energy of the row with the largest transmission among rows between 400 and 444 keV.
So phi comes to 407 keV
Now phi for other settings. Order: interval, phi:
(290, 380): 292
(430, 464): 432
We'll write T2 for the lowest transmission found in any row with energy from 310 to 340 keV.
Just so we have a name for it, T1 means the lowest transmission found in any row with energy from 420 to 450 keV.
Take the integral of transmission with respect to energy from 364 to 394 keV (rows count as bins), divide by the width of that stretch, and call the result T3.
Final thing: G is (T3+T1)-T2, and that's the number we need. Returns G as 347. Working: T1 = 285.4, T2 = 225.4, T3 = 287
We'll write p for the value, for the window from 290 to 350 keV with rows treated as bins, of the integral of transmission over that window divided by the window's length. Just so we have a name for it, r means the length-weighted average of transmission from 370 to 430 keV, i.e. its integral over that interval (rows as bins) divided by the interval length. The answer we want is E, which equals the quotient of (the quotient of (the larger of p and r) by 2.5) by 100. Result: 1.22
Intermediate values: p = 272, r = 304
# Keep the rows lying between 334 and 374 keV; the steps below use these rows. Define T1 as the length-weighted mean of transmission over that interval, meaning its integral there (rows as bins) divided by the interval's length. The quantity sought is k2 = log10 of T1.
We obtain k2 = 2.44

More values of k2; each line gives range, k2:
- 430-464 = 2.43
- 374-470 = 2.46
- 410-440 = 2.50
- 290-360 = 2.44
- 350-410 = 2.46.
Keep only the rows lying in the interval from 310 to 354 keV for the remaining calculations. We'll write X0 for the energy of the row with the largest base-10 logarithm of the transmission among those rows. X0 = 312 keV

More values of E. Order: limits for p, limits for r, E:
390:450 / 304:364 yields 1.23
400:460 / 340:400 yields 1.20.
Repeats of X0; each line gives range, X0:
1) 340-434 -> 407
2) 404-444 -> 407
